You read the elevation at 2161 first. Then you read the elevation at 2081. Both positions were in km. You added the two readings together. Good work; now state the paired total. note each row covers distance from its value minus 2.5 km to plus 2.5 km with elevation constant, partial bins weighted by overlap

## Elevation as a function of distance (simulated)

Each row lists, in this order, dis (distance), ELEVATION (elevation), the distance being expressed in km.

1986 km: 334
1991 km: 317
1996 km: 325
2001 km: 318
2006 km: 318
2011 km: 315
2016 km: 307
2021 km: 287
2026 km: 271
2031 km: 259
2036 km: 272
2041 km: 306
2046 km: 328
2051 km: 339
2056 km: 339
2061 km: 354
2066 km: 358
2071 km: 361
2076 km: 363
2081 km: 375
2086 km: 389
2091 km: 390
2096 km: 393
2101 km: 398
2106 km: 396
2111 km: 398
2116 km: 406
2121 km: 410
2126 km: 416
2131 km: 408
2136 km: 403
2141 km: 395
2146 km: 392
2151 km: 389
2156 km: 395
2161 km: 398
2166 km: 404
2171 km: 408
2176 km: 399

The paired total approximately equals 773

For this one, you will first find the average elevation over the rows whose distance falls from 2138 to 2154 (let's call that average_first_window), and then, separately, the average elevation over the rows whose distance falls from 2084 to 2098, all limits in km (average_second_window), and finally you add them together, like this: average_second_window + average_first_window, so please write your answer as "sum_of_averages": 783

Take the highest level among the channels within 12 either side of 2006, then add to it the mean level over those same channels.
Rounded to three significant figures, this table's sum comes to 642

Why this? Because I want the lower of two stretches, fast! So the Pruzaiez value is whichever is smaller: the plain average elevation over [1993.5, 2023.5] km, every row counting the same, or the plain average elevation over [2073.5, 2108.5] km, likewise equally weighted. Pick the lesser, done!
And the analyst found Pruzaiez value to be 312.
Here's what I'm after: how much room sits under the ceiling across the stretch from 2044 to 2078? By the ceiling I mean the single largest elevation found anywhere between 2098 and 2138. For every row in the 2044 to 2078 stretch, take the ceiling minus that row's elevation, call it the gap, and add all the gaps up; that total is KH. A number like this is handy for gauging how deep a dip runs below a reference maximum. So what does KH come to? 470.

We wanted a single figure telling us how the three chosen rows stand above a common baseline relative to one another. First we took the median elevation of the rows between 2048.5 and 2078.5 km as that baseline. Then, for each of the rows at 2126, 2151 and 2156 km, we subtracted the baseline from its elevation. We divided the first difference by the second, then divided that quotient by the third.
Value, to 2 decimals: 0.05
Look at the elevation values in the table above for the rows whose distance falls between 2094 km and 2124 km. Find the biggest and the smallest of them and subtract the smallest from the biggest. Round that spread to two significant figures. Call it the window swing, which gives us 17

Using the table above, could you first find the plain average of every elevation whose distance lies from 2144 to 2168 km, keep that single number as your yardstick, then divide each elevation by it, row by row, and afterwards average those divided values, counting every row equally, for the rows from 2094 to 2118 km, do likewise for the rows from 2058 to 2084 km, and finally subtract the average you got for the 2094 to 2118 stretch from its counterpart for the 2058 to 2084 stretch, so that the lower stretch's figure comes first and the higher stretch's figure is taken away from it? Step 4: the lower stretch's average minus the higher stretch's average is -0.09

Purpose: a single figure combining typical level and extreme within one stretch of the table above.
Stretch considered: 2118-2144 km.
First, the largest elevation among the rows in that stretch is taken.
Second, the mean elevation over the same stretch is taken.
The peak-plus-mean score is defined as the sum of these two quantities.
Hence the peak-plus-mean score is 822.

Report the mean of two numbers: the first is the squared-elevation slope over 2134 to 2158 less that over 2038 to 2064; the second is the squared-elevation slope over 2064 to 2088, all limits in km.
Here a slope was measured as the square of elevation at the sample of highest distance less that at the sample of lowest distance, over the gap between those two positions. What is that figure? -373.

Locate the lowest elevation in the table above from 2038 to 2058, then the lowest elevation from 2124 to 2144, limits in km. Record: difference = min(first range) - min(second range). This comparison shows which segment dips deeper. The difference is -89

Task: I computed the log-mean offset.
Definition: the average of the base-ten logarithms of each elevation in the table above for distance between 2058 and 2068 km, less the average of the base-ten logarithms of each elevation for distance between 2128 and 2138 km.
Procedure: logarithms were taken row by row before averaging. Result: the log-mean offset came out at -0.06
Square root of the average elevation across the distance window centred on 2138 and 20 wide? 20.0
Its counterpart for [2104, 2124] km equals 20.1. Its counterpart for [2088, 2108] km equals 19.9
